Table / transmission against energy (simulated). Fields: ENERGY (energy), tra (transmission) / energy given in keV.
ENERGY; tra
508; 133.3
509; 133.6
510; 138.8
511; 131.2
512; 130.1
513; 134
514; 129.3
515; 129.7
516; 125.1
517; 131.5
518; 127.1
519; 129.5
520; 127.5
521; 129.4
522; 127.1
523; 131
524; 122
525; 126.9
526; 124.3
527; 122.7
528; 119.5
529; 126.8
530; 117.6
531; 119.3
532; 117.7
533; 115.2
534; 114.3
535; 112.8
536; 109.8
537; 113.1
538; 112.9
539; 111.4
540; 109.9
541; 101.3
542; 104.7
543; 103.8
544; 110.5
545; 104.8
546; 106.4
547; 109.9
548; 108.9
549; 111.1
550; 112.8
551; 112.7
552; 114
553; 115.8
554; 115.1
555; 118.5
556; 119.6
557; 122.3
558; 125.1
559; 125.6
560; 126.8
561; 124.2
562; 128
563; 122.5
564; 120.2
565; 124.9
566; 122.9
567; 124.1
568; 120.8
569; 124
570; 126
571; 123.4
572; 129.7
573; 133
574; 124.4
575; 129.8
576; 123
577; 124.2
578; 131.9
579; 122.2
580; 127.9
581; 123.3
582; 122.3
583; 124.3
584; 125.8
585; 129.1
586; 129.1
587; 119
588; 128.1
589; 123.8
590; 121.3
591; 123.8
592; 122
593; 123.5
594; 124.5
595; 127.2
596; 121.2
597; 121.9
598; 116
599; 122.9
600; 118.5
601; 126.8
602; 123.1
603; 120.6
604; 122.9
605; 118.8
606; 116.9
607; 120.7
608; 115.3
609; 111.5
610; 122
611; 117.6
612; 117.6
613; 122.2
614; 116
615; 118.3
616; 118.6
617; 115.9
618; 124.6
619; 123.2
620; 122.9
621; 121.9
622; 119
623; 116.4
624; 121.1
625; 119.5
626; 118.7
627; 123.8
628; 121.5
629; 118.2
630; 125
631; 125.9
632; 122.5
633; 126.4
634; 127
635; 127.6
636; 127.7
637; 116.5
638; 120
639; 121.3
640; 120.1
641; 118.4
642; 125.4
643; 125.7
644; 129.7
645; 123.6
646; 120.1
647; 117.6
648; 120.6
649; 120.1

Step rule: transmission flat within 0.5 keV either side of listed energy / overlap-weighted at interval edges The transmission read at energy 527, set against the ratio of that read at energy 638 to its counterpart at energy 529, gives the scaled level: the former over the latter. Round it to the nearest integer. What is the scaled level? 130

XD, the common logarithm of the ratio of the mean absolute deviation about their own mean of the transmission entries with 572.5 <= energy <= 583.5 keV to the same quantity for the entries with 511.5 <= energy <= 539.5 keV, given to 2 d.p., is -0.27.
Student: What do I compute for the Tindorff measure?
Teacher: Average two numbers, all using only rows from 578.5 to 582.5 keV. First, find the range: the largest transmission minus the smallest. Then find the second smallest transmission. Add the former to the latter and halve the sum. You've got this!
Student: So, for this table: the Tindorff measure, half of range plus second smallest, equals 64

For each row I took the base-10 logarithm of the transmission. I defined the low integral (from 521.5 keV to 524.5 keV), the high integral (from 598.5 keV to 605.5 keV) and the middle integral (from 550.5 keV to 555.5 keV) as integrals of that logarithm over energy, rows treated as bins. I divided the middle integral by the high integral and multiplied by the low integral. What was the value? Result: 4.5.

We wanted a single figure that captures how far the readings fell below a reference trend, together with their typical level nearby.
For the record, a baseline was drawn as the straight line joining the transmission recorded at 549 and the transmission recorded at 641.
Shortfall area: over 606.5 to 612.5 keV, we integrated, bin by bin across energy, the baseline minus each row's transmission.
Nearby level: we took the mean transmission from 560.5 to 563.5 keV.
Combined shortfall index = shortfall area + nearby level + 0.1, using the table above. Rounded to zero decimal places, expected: 116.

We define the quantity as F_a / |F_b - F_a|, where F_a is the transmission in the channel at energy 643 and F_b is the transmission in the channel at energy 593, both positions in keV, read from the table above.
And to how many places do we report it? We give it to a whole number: 57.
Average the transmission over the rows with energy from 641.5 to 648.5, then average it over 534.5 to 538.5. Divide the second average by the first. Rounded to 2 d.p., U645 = 0.91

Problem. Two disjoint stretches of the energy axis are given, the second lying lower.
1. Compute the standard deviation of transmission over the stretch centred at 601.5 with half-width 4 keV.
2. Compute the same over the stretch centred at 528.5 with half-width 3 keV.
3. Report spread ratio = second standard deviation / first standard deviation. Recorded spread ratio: 1.0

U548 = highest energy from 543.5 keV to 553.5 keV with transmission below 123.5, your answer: 553 keV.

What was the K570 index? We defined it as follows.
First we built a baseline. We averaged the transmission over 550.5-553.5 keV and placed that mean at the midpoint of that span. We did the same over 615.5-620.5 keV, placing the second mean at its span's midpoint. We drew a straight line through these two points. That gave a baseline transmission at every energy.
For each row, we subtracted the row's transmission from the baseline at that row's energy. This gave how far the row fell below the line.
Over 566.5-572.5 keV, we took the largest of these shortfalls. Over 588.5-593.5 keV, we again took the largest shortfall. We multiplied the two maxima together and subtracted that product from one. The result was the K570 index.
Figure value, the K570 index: -14.8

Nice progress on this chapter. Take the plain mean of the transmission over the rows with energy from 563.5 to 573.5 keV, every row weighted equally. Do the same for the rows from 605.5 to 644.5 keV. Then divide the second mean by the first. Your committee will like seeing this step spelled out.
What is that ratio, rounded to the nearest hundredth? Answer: 0.97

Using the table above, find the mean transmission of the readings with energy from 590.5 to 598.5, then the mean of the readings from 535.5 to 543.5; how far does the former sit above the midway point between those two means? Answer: 7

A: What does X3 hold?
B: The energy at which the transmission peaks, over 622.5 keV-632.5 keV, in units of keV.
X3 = 631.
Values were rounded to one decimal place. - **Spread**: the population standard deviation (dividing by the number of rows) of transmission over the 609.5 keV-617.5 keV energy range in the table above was 2.3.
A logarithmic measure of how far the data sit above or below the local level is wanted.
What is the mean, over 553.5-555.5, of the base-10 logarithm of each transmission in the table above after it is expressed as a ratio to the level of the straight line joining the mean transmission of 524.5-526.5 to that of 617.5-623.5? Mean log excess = -0.027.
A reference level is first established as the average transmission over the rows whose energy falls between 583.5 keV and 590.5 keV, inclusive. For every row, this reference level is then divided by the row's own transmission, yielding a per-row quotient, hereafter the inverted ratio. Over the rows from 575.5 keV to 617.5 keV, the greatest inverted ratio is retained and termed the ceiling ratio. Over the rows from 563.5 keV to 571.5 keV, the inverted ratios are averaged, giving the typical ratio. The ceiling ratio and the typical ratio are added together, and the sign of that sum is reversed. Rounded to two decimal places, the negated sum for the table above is -2.14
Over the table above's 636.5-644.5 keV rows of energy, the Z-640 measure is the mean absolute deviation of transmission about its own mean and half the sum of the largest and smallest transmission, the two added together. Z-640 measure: 127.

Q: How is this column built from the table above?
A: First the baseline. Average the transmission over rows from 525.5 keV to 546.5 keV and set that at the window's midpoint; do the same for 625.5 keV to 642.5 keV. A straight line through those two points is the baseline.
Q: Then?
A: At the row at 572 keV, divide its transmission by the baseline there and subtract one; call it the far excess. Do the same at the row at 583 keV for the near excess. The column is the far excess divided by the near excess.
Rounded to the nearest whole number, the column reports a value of 2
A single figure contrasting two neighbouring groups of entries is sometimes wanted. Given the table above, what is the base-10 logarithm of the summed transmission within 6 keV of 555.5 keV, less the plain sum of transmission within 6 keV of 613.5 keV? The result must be -1420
